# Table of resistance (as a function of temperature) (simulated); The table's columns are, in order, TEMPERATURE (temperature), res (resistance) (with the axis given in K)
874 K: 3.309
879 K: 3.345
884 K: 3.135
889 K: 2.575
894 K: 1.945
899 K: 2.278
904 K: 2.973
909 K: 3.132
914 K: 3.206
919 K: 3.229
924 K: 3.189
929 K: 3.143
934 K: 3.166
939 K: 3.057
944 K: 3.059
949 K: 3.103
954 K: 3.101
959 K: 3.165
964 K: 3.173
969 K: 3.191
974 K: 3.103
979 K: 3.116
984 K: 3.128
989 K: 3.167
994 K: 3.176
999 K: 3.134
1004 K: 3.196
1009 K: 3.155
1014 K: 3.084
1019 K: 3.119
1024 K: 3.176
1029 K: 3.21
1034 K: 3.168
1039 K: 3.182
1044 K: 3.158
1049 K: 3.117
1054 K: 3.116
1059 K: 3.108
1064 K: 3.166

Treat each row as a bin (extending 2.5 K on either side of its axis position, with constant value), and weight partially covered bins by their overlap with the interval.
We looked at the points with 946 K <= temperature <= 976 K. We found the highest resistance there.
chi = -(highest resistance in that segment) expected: -3.19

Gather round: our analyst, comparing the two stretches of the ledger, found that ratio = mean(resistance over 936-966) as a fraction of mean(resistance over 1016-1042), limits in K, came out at 0.98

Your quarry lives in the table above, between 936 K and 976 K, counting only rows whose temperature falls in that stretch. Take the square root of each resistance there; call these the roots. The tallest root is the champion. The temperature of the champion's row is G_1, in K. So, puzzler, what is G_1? 969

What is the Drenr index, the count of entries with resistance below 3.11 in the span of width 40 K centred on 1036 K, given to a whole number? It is 0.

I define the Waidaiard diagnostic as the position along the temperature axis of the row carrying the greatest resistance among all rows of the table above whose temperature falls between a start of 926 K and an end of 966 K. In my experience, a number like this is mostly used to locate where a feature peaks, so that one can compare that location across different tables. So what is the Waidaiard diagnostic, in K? 964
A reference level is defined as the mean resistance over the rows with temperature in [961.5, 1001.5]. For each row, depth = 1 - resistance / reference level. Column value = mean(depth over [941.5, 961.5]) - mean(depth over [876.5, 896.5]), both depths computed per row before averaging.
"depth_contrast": -0.11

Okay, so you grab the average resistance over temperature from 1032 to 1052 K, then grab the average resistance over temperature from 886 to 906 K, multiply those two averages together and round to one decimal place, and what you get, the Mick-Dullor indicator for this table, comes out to 7.7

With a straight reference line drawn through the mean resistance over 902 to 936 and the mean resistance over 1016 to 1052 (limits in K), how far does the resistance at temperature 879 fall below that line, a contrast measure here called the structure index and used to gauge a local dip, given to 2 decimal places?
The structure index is -0.20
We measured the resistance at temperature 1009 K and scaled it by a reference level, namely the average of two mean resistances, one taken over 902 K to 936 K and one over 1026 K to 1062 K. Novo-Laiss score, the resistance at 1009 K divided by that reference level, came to 1.00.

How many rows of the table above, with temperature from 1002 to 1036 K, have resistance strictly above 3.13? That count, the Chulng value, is 5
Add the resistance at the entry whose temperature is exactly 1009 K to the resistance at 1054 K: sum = 6.27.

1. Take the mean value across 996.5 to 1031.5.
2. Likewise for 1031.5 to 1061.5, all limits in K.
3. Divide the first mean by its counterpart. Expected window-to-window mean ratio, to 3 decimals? 1.004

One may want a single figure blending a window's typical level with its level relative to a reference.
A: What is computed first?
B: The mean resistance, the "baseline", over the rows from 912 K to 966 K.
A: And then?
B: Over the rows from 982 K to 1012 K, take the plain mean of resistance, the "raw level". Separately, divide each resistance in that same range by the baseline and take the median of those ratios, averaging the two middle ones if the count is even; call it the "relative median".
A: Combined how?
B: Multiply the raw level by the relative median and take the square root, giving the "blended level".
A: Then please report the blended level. 1.78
